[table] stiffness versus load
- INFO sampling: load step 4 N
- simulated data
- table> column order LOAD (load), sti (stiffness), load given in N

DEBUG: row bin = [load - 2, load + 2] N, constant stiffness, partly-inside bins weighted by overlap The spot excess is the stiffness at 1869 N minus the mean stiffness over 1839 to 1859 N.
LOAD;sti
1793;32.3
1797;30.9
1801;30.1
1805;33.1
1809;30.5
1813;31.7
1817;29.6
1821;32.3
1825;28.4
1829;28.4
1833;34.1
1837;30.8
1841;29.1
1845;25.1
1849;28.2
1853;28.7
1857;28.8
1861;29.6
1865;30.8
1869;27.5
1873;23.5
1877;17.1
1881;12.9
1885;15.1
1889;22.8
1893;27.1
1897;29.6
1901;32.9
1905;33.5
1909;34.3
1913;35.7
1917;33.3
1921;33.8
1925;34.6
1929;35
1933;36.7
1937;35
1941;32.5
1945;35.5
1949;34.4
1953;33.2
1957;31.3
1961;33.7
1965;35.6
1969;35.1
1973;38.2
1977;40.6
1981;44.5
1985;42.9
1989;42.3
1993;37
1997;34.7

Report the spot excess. 0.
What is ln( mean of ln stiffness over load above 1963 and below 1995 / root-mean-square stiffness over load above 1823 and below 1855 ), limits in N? -2.07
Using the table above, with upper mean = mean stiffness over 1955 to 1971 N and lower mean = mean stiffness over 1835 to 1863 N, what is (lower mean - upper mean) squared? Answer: 28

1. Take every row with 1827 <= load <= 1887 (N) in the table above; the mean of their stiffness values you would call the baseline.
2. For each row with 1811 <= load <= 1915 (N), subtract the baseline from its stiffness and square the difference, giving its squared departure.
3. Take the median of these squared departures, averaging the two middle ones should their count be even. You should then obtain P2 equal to 13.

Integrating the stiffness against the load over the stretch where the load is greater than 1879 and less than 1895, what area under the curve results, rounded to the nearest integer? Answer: 312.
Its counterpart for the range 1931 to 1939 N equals 287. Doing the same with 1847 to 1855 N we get 228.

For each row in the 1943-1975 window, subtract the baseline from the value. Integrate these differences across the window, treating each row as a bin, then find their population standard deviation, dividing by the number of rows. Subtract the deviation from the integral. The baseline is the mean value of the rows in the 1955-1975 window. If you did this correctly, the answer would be -7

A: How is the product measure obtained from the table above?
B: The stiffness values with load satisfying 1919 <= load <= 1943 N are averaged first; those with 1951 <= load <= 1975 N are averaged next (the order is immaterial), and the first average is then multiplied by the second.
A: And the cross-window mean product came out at 1194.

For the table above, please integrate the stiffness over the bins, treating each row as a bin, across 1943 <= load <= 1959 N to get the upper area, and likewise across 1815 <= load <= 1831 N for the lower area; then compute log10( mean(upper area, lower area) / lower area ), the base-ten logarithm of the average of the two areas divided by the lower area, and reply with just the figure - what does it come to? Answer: 0.028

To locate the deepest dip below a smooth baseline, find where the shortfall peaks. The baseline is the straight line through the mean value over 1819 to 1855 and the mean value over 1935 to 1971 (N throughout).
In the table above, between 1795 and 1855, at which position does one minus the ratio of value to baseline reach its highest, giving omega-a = 1845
